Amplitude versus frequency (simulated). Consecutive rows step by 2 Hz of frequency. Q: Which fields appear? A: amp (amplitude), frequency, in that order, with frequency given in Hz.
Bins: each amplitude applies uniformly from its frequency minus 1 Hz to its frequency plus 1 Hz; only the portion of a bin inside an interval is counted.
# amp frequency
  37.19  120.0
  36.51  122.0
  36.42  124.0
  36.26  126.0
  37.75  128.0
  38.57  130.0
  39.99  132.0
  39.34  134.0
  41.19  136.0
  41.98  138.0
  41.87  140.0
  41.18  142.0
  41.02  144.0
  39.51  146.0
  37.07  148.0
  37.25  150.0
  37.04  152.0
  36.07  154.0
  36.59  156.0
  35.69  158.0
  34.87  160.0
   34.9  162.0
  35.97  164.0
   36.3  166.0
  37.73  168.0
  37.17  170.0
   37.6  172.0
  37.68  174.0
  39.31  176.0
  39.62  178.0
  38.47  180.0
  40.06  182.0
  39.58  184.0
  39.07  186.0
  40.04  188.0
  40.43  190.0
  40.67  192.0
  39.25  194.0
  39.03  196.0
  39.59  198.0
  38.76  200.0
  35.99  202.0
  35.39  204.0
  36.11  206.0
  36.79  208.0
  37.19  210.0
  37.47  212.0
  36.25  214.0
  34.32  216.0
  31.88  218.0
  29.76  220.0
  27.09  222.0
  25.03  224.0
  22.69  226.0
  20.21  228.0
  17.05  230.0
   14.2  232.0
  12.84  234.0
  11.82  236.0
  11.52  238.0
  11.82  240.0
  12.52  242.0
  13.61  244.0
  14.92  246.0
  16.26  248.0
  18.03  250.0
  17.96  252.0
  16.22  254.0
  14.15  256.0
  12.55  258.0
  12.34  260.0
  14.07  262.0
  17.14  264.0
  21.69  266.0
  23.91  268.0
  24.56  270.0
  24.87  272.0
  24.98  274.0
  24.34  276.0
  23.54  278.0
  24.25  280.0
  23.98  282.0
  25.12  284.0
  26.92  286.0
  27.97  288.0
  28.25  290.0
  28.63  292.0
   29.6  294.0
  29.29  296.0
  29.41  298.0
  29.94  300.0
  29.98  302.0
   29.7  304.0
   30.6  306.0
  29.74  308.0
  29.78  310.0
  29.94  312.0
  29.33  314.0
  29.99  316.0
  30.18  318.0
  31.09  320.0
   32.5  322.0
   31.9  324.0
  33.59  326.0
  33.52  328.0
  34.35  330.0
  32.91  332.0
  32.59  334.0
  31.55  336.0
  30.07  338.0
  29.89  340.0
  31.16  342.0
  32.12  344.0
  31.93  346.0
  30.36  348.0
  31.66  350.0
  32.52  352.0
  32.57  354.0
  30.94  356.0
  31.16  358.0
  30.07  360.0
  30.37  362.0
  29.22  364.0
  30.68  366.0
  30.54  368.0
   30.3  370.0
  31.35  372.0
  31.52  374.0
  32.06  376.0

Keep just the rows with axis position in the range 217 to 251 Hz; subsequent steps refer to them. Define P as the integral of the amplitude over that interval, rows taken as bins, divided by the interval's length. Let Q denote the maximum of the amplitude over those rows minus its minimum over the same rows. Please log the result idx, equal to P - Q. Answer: -2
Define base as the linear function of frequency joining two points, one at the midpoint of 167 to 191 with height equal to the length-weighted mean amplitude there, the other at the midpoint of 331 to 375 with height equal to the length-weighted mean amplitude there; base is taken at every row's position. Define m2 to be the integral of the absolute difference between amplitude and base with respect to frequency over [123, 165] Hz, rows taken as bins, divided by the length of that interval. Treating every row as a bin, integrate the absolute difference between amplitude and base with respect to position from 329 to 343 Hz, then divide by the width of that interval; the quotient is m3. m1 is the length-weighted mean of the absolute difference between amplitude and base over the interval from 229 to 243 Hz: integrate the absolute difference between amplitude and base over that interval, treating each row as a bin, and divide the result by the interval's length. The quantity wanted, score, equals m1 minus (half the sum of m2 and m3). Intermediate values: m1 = 23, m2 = 2.7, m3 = 1.1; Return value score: 21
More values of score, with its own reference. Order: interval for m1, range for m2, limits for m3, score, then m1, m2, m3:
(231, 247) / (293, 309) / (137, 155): 20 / 23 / 3.7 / 2.0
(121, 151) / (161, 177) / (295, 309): -1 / 2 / 2.3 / 3.6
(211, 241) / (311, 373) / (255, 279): 6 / 14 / 1.1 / 15.1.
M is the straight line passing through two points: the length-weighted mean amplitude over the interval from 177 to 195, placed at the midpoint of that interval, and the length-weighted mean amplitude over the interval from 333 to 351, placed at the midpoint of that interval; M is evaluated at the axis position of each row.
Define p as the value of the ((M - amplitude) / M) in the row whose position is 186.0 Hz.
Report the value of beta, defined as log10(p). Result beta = -1.81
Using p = 0.02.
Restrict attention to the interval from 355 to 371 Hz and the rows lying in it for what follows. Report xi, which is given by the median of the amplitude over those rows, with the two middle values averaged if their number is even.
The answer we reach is 30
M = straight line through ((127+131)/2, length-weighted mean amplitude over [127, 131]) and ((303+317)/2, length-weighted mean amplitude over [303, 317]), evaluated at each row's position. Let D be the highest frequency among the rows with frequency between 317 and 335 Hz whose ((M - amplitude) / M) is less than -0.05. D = 334.0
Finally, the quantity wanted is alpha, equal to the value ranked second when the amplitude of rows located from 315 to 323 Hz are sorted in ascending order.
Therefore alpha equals 30.18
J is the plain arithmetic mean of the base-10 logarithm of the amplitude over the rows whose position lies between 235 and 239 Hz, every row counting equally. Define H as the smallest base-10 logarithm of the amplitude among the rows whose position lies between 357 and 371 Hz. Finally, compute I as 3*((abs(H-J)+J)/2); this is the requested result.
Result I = 2.20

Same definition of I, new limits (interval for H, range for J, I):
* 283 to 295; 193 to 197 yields 2.68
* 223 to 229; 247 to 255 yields 1.96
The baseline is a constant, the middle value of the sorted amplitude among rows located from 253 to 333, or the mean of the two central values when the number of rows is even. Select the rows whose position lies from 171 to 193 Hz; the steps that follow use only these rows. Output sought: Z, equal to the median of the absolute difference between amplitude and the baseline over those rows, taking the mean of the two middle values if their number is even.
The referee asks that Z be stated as 11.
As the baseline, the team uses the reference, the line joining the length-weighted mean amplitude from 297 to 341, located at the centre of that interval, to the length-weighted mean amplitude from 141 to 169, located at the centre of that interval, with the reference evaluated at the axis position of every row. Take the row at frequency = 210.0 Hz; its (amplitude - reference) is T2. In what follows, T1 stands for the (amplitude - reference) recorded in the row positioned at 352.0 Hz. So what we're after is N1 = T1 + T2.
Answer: 5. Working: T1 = 3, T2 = 2.0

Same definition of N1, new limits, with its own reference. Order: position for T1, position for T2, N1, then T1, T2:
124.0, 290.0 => -6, -2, -3.9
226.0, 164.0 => -13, -12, -0.9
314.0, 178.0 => 1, -2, 3.3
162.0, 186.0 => 1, -2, 3.0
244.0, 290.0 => -24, -20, -3.9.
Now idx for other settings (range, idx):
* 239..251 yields 8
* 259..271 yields 7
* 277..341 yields 19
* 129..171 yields 31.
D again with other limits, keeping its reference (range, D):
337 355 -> 354.0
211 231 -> 214.0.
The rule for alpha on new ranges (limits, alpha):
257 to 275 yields 12.55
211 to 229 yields 22.69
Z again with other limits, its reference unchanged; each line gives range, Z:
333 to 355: 3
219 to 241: 12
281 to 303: 1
